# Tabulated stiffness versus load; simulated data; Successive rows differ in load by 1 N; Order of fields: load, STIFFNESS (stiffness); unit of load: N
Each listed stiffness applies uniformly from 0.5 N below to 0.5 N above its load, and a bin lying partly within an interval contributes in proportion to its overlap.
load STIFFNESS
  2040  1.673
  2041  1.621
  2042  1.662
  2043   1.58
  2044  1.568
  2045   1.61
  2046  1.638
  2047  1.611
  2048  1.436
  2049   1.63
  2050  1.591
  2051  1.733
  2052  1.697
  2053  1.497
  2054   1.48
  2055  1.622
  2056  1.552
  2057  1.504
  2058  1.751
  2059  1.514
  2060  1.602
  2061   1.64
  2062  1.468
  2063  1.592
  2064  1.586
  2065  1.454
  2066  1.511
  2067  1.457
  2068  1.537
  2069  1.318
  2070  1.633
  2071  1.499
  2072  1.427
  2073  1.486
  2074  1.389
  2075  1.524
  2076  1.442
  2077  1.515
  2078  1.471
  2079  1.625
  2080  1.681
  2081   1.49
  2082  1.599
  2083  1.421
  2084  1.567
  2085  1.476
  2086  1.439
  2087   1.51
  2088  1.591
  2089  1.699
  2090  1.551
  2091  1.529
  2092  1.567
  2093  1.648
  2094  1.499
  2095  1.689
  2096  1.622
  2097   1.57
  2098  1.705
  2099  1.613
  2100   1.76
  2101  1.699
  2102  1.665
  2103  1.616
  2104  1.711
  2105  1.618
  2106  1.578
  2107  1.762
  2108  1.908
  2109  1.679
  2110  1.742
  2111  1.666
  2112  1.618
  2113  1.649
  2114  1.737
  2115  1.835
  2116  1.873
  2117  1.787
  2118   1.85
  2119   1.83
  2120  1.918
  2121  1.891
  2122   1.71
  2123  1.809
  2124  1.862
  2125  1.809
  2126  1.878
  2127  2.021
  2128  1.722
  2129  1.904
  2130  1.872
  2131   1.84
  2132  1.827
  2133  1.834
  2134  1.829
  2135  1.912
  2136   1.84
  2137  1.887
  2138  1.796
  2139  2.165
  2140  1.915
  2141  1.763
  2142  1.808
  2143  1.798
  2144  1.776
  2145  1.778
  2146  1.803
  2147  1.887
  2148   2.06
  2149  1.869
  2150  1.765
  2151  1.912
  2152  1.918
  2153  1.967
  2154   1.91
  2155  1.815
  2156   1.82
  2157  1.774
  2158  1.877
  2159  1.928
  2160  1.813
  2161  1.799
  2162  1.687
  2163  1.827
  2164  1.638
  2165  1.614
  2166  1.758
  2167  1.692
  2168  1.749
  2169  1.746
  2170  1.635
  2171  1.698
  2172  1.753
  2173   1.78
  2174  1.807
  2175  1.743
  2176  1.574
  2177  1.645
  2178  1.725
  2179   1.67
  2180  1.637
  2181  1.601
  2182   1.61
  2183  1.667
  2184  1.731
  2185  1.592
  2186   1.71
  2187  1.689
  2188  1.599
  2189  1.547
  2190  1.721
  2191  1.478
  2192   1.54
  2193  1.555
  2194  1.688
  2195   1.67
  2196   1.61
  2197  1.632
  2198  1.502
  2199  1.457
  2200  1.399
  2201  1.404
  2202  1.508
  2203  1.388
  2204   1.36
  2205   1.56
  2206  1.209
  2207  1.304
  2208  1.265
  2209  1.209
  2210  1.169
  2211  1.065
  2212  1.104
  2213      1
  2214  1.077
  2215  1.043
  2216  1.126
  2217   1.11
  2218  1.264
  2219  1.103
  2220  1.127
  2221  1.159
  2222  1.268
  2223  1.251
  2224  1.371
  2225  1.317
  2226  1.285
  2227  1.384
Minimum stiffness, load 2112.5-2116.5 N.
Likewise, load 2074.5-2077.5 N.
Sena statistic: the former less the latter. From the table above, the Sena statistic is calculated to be 0.21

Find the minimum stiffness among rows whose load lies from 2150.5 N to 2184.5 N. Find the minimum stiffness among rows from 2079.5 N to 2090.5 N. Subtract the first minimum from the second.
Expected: -0.15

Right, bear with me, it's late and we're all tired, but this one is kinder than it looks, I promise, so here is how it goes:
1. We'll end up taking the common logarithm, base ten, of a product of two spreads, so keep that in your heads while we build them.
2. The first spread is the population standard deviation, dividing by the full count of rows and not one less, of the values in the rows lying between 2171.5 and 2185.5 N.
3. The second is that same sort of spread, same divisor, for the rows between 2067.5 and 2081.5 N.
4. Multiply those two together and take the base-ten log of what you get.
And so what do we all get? -2.17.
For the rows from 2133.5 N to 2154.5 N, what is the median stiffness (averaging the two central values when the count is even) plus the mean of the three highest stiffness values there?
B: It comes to 3.93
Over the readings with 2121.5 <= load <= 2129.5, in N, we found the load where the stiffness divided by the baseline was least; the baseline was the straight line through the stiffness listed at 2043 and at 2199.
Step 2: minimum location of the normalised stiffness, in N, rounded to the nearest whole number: 2122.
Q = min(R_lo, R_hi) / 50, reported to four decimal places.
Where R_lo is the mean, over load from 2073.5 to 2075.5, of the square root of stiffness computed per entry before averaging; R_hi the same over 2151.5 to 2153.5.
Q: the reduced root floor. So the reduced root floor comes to 0.0241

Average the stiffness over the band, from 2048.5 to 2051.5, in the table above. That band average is 1.65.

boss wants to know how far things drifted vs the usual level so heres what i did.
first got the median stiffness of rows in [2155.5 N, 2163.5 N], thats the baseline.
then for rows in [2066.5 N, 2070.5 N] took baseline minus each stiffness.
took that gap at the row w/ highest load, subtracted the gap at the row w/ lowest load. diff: -0.18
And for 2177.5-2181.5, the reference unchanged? 0.12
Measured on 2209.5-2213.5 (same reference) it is 0.17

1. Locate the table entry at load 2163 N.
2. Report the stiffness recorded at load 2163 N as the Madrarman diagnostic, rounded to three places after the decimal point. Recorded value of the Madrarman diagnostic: 1.827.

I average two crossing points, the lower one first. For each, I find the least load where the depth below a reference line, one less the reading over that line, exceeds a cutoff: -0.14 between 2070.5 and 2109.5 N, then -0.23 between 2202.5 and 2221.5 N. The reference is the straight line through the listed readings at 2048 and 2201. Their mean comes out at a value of 2137.0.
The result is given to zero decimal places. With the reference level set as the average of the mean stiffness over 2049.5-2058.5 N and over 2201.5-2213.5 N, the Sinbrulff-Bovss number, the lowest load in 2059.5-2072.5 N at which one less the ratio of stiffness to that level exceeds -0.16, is 2060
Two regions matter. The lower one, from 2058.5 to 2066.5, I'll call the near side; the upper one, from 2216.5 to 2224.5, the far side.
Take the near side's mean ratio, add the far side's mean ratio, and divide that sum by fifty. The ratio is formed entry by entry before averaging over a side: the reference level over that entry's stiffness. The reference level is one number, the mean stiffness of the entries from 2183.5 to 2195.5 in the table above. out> 0.048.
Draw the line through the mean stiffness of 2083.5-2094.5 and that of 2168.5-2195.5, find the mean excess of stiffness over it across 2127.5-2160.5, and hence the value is 0.24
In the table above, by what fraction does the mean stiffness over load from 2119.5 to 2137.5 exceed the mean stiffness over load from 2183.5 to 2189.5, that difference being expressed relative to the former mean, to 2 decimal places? 0.11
